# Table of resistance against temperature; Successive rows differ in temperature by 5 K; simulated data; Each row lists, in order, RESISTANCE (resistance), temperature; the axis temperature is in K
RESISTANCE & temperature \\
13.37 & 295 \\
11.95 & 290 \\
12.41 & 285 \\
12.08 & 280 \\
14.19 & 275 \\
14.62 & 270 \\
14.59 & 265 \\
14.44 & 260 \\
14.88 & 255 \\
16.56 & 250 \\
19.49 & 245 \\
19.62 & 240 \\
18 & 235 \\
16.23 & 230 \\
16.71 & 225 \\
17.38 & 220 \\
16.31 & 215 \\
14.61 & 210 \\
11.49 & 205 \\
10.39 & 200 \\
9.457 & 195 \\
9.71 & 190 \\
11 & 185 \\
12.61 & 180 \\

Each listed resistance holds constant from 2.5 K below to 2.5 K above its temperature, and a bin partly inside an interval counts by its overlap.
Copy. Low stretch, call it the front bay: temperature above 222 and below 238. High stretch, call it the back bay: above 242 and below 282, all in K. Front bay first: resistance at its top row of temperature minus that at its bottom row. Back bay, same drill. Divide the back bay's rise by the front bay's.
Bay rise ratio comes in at -5.7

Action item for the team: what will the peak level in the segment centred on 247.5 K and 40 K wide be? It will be 19.62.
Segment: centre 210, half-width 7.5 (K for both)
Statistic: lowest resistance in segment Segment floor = 11.49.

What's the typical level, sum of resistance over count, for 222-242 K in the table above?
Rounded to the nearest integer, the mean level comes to 18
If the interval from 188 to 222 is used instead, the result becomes 13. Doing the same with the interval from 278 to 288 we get 12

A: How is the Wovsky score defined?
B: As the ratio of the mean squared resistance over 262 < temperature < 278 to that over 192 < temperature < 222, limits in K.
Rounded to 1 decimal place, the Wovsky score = 1.1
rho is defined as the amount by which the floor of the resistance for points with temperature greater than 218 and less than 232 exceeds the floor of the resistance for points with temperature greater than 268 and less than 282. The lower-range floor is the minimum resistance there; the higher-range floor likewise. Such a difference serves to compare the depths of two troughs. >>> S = 4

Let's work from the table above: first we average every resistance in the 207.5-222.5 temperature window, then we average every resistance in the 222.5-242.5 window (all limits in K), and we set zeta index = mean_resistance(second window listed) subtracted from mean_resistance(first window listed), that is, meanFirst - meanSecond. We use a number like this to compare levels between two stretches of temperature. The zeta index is -2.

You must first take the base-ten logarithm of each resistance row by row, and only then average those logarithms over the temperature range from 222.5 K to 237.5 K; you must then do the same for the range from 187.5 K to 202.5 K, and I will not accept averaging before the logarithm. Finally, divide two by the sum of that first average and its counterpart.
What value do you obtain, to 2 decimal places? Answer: 0.90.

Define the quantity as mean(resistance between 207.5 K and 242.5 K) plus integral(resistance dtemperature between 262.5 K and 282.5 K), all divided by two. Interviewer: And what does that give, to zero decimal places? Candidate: 147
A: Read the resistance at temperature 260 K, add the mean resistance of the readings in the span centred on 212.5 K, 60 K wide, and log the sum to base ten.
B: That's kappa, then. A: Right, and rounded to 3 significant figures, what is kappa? 1.46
